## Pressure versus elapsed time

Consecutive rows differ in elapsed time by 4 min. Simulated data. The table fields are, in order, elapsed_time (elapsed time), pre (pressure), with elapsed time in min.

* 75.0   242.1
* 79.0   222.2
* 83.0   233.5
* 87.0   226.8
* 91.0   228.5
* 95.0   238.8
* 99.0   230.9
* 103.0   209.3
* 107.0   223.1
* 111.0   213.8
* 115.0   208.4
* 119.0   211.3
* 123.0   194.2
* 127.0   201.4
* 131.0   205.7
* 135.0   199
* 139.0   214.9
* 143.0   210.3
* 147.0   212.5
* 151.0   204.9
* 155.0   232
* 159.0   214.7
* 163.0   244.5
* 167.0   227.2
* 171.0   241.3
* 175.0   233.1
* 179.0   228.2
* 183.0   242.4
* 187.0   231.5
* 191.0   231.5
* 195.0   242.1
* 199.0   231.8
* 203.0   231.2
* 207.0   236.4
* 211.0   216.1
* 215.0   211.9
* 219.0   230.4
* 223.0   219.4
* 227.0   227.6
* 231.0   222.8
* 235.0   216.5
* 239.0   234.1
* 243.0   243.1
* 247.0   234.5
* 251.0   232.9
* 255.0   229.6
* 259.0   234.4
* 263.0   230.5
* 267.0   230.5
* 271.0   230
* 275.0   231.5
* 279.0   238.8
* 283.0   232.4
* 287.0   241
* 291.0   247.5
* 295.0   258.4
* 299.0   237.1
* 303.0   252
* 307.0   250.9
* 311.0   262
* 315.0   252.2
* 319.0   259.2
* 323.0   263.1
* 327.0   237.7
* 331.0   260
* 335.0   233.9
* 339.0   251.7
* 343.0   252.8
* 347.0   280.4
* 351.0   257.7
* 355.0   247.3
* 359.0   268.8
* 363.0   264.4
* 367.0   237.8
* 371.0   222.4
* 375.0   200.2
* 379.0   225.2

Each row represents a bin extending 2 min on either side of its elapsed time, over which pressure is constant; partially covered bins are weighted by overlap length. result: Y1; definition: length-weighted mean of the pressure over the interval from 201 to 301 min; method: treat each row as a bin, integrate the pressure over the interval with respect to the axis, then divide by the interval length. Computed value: 232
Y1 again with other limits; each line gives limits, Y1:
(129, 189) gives 223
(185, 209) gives 234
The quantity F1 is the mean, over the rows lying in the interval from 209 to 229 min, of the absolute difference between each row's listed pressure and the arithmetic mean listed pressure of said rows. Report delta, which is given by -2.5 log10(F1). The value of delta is -2.00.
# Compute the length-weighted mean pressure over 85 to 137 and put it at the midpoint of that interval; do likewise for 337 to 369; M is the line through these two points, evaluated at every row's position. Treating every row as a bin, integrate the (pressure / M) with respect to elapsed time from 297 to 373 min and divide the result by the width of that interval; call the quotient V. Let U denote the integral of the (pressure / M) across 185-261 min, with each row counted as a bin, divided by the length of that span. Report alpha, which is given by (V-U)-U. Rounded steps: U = 0.98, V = 0.991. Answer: -0.96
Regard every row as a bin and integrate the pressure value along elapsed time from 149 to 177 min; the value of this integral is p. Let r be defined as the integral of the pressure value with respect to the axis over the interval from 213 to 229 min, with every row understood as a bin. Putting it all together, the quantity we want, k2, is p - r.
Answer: 2834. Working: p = 6391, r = 3557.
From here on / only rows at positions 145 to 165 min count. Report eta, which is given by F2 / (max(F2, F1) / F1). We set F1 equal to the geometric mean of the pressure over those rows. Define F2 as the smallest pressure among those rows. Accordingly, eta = 205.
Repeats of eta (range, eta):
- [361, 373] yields 222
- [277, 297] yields 232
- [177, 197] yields 228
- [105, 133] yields 194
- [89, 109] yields 209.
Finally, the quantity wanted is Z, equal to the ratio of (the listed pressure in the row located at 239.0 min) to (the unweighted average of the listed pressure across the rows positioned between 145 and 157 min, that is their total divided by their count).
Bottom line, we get 1.08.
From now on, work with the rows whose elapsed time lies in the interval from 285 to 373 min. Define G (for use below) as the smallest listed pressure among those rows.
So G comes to 222.4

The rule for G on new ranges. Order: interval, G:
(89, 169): 194.2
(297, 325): 237.1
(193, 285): 211.9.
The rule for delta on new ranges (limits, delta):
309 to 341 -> -2.34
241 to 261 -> -1.29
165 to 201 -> -1.76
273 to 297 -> -2.20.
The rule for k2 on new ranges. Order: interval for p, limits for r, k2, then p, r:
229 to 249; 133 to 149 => 1257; 4604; 3347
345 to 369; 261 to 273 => 3462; 6226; 2764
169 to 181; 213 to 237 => -2504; 2810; 5314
